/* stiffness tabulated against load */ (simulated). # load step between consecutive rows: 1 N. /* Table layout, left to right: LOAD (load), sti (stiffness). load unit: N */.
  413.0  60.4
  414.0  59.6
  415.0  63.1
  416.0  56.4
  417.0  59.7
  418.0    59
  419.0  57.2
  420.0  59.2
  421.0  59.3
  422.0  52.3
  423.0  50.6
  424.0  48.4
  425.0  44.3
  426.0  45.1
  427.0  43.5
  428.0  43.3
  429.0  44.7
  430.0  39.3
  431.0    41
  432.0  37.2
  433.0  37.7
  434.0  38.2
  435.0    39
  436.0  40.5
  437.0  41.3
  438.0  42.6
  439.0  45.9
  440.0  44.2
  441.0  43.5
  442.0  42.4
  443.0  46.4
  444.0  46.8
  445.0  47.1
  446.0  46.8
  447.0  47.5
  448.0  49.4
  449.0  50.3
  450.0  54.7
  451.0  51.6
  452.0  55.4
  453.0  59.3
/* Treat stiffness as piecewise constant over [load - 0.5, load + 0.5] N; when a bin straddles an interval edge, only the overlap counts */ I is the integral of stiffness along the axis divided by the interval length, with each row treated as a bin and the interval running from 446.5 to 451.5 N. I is 50.7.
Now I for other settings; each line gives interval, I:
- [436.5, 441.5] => 43.5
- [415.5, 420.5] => 58.3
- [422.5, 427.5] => 46.4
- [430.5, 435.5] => 38.6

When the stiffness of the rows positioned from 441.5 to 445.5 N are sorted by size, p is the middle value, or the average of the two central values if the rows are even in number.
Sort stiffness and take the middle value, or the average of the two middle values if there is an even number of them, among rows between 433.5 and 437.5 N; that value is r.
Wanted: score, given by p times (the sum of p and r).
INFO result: 4024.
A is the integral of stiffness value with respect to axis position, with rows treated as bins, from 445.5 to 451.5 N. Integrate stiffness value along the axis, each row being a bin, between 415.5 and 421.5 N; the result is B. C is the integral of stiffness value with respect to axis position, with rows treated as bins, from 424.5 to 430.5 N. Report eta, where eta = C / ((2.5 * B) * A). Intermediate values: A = 300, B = 351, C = 260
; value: 0.0010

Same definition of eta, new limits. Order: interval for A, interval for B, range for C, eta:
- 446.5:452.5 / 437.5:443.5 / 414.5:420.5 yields 0.0017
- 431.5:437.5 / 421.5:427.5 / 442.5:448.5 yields 0.0017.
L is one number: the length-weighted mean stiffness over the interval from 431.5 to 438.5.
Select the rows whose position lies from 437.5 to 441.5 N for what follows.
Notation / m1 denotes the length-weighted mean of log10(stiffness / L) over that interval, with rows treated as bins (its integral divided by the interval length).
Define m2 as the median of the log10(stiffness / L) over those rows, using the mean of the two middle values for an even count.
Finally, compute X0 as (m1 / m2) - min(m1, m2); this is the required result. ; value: 0.99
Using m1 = 0.047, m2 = 0.045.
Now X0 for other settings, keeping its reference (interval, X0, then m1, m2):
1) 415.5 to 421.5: 0.80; 0.170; 0.175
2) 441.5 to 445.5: 0.81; 0.063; 0.072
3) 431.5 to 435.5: 0.97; -0.017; -0.017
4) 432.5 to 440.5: 1.12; 0.017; 0.015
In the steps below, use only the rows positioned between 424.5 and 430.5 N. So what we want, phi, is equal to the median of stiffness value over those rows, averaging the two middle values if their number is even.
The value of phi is 44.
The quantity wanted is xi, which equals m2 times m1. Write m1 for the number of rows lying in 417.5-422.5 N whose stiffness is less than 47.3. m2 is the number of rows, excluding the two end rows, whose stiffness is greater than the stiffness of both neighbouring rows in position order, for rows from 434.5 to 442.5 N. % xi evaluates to 0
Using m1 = 0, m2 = 1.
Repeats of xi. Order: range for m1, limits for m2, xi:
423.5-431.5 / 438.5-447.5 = 7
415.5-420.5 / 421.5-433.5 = 0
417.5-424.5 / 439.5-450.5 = 0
